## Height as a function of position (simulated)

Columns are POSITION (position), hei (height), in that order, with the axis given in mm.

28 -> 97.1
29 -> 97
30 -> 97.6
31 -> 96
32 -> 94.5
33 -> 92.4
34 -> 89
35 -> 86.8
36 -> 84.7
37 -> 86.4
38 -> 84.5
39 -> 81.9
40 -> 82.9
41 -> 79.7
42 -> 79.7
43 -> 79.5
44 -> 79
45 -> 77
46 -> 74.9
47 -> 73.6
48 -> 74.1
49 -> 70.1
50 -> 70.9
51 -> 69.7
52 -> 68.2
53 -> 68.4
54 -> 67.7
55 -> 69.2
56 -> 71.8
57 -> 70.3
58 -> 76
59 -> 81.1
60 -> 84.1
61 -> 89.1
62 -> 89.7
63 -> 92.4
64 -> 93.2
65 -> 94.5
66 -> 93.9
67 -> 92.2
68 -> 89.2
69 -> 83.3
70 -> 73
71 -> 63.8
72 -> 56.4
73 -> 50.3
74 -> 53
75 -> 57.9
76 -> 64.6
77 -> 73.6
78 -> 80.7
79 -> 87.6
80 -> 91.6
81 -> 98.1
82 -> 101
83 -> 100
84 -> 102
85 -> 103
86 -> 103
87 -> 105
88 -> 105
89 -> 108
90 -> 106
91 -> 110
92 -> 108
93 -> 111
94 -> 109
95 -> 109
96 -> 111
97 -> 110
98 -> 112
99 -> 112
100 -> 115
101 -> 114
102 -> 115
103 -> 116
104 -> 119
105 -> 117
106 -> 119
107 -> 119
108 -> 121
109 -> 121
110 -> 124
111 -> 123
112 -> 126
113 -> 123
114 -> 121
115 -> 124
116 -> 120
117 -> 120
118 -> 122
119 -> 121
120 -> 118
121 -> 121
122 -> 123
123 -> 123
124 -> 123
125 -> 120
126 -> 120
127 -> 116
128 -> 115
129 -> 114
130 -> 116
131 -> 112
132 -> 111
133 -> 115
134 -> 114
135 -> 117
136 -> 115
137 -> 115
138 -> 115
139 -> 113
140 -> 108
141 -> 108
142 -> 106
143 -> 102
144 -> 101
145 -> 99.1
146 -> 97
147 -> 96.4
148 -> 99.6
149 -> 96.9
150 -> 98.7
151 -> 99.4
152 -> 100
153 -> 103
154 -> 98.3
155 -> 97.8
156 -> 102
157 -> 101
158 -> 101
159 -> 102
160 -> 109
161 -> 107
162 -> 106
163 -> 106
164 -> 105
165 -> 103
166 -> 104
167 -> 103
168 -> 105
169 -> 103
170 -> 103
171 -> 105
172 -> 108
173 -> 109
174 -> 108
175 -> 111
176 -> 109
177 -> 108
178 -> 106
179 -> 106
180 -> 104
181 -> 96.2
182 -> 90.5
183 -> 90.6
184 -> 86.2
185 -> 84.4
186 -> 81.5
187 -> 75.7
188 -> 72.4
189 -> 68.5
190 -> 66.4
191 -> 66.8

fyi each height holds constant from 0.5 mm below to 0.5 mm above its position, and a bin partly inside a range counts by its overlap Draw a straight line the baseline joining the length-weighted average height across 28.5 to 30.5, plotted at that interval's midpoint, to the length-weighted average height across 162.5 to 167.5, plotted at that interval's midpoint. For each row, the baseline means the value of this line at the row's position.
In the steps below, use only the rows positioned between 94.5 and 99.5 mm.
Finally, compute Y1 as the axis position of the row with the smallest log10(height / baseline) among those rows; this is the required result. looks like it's 95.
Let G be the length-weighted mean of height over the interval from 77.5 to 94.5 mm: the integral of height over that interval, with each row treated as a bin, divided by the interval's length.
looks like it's 102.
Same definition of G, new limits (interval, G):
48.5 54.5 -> 69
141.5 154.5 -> 100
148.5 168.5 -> 102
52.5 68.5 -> 83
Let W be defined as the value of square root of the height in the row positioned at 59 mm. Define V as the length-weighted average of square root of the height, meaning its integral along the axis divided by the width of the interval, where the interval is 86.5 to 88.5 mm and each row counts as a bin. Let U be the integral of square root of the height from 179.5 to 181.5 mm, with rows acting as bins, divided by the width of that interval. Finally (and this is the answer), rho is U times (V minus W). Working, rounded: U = 10.0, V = 10.2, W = 9.0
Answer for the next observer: 12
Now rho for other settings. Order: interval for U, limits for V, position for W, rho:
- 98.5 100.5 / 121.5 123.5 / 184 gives 19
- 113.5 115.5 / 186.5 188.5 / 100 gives -23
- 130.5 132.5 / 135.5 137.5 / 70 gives 23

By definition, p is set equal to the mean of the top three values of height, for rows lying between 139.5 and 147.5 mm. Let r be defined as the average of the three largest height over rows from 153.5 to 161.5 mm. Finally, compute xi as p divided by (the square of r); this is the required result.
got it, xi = 0.0096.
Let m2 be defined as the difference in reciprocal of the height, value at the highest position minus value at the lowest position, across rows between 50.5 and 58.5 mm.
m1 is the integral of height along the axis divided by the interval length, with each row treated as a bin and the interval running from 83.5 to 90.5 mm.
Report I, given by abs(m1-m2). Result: 105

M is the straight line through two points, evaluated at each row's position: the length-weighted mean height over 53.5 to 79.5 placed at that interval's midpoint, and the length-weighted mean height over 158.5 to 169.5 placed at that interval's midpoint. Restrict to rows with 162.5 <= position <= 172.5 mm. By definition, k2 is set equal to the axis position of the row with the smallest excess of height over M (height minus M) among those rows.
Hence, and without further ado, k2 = 170 mm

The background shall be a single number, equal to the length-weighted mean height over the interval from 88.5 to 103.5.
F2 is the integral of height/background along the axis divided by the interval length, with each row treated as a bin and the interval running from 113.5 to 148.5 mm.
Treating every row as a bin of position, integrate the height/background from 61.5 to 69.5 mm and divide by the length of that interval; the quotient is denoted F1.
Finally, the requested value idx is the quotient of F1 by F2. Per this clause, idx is 0.8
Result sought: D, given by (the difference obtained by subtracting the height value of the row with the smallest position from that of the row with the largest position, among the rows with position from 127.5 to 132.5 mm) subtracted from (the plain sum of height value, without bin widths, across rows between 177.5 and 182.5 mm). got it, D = 507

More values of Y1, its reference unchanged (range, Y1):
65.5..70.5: 70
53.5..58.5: 54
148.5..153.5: 149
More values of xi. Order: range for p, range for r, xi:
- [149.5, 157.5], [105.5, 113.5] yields 0.0066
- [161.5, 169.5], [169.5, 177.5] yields 0.0088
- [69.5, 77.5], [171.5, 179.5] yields 0.0059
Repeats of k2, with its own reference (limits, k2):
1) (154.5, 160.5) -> 155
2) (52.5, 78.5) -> 73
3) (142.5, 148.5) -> 147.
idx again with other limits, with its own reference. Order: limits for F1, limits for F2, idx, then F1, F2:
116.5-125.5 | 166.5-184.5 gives 1.2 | 1.09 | 0.93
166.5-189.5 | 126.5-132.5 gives 0.9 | 0.87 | 1.03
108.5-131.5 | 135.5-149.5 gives 1.1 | 1.08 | 0.95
